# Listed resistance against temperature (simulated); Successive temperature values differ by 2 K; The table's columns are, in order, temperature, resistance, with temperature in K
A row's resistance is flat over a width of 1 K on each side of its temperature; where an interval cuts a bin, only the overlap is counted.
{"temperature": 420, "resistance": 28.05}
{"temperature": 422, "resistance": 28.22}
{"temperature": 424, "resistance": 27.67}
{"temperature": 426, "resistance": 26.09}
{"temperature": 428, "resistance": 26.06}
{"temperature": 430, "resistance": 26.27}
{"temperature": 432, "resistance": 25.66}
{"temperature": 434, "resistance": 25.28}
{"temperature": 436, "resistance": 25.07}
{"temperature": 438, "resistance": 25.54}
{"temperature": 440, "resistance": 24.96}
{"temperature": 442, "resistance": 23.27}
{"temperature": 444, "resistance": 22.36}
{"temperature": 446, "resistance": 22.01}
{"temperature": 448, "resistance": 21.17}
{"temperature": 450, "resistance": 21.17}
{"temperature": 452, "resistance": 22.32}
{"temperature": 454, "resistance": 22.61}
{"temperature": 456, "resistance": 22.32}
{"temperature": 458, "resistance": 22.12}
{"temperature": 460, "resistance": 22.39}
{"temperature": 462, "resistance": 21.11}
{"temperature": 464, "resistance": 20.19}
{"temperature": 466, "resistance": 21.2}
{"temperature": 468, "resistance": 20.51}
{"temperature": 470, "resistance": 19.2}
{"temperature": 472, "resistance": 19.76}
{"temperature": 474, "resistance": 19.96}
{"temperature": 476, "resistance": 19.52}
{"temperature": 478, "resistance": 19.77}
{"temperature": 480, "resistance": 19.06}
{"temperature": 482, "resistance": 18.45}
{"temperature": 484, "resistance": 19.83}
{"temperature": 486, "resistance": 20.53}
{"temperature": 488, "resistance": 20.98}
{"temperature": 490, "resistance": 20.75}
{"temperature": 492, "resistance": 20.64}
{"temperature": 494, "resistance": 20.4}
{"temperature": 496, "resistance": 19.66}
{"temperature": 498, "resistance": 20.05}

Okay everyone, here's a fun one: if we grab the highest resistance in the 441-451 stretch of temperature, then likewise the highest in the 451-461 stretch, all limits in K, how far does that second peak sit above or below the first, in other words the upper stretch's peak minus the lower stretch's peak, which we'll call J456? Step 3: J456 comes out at -1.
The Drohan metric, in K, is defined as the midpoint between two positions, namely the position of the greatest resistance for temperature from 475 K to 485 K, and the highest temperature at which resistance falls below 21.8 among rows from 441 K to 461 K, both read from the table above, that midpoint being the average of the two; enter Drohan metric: 467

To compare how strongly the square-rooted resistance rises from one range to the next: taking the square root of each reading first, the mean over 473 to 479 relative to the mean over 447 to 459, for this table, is 0.949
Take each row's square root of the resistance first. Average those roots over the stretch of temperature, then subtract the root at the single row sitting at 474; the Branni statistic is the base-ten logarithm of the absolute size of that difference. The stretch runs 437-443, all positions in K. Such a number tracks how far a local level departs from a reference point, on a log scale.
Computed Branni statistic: -0.3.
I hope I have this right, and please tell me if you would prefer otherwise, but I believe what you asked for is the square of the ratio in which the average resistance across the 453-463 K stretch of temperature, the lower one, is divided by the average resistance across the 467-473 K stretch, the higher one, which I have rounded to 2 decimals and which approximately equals 1.24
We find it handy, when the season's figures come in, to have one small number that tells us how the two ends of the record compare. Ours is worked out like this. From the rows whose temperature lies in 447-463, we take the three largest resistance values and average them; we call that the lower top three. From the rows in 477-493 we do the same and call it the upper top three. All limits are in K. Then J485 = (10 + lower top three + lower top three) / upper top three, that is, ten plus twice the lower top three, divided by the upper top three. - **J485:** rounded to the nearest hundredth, 2.64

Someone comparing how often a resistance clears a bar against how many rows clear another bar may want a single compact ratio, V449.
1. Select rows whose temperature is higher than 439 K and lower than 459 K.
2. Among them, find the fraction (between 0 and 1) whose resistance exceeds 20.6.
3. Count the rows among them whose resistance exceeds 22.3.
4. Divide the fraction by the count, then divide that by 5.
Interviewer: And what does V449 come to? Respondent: 0.03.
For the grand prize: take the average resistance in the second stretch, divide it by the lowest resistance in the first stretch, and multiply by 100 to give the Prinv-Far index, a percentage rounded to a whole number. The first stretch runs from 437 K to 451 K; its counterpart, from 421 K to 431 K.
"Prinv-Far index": 127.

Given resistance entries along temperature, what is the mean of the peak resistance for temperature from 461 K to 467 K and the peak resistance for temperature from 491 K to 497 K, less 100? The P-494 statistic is -79.1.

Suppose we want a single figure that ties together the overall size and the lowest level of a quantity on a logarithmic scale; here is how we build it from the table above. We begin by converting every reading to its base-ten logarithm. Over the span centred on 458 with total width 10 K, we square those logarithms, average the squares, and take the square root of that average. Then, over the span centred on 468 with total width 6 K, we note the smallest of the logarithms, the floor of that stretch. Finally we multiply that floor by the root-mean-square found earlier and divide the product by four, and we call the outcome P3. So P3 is 0.431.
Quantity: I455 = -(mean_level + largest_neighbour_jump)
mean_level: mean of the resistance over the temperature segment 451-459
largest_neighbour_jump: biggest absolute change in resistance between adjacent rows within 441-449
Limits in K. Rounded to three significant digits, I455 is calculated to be -23.3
